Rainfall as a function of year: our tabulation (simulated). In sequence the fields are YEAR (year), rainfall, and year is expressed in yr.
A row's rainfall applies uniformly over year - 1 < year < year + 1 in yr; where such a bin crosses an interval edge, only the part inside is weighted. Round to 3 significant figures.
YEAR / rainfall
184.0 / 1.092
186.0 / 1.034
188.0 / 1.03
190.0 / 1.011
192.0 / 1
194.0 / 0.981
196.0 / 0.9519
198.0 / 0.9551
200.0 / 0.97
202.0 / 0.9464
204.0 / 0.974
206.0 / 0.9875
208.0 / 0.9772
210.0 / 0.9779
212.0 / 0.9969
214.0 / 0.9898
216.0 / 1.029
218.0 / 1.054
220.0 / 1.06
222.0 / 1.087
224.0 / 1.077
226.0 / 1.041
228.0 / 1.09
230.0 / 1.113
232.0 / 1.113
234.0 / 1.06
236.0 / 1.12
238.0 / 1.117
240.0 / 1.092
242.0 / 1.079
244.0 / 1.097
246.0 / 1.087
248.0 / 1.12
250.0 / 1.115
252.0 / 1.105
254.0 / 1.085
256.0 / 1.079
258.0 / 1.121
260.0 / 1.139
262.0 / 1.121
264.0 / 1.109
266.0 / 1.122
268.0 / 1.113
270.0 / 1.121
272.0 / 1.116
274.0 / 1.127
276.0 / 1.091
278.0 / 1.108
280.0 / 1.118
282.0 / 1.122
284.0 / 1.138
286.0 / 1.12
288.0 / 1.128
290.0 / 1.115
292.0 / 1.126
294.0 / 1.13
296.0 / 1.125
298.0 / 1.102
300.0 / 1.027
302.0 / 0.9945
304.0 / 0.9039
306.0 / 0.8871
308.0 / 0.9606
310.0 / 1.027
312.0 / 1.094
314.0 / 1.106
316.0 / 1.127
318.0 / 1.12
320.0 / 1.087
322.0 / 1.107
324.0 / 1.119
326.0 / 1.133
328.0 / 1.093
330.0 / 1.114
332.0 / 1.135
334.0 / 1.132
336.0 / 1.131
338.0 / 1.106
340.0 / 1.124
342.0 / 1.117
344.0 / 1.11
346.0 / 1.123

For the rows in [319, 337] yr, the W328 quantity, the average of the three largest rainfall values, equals 1.13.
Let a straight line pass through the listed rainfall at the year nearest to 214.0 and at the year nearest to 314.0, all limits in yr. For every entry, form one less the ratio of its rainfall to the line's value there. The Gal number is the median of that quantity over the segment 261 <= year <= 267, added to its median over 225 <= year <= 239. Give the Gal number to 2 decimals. -0.17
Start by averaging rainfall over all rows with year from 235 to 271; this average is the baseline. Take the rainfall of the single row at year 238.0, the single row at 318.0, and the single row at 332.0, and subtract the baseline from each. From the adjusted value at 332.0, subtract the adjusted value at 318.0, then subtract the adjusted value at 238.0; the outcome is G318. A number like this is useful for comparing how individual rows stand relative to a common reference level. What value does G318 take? 0.01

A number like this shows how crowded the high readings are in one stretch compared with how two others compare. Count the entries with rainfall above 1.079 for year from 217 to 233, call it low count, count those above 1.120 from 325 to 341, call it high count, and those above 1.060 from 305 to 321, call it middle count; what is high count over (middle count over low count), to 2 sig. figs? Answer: 4.0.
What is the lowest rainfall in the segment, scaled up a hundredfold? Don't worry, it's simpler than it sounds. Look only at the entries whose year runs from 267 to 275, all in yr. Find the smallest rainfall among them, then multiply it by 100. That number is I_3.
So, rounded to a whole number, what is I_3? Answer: 111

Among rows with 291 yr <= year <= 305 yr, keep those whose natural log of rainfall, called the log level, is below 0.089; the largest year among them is 304.0 yr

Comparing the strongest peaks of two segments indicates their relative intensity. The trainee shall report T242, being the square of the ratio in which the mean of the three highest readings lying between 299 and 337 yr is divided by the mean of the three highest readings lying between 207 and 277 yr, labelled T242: 1.007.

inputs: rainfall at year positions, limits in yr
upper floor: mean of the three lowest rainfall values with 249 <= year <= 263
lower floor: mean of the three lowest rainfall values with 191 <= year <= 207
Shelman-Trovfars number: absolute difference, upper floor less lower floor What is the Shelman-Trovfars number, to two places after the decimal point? 0.14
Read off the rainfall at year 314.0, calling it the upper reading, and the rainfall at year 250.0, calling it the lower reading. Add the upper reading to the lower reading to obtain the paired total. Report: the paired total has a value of 2.22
